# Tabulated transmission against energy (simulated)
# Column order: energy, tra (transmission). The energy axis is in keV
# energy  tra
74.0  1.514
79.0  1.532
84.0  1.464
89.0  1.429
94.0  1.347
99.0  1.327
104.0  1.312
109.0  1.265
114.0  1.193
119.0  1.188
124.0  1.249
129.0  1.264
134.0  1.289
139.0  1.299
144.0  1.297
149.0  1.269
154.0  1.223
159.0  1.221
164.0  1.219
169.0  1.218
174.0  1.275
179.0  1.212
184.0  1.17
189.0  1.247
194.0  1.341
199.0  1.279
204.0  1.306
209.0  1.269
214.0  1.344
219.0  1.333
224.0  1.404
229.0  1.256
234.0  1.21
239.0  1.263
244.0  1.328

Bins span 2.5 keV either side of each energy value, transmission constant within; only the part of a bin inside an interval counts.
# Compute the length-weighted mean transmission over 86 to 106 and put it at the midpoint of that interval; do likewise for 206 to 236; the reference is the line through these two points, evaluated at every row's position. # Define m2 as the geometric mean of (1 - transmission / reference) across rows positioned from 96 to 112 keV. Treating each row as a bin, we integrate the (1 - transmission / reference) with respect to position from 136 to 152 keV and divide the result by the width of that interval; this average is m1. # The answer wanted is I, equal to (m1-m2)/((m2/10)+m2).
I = 0.08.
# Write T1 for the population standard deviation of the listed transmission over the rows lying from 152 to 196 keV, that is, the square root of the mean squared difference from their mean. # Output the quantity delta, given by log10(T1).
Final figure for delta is -1.34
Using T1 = 0.045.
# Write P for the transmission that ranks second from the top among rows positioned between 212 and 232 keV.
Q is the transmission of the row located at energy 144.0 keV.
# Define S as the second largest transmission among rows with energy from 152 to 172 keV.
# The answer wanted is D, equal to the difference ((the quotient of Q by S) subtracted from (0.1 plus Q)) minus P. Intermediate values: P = 1.344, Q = 1.297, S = 1.221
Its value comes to -1.01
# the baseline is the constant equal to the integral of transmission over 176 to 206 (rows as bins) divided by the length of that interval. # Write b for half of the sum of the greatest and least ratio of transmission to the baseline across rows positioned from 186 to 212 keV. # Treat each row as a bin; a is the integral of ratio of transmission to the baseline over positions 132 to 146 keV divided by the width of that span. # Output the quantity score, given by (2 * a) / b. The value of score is 2.00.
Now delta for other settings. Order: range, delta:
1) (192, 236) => -1.26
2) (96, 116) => -1.28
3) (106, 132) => -1.47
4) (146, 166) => -1.68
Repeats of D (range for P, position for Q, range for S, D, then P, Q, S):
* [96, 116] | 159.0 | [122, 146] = -0.93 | 1.312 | 1.221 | 1.297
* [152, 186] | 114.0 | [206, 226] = -0.82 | 1.223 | 1.193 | 1.344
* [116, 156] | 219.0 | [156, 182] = -0.96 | 1.297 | 1.333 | 1.221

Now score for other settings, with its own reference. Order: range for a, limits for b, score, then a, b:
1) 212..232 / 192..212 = 2.04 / 1.06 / 1.04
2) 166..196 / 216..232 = 1.87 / 0.99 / 1.06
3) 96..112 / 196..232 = 1.95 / 1.03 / 1.06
